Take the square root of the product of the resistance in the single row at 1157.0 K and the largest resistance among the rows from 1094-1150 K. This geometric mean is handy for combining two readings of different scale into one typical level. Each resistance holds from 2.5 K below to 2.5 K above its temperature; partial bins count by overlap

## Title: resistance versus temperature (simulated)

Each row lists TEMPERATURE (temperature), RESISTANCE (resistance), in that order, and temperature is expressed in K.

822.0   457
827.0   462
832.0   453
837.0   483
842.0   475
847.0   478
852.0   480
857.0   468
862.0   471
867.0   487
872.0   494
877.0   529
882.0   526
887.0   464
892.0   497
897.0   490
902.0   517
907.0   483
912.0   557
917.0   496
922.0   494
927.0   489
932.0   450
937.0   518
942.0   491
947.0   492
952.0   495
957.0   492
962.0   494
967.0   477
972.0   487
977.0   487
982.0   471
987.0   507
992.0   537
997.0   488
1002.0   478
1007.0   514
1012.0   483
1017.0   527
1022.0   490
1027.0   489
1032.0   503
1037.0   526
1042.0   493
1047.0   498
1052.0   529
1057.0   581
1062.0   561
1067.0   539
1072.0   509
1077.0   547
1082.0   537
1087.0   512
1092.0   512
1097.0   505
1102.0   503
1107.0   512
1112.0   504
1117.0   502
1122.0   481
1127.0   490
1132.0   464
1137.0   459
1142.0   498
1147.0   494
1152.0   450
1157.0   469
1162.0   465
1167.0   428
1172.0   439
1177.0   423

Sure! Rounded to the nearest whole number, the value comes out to 490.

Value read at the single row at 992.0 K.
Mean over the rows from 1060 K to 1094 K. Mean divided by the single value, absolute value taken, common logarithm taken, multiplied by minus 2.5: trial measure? 0.01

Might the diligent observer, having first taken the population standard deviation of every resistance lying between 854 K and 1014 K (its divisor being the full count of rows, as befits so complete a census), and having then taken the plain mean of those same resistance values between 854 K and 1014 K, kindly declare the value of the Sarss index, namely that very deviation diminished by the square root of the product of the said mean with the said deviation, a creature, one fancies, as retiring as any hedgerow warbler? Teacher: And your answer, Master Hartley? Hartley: -82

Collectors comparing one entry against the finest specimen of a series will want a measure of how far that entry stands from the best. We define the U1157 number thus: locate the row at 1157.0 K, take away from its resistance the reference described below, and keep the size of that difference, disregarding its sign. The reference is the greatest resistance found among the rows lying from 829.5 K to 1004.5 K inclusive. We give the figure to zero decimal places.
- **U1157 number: 88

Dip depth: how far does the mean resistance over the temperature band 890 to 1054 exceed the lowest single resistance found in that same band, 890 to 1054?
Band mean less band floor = 48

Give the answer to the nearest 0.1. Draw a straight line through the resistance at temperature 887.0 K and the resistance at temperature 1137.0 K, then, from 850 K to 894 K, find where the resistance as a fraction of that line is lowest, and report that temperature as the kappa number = 887.0 K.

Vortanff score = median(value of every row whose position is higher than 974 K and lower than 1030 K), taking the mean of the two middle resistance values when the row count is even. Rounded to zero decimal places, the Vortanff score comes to 489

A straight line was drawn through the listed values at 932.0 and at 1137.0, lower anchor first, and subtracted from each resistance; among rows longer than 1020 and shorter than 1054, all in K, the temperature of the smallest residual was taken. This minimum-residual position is 1027.0 K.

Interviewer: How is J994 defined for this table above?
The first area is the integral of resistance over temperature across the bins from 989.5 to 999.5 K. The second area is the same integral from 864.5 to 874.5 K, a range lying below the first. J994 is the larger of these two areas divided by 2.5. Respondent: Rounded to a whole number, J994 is 2050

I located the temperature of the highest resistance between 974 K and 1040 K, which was 992.0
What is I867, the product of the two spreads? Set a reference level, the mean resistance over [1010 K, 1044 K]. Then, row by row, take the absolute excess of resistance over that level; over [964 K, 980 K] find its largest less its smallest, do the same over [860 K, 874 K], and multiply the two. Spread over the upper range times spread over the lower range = 230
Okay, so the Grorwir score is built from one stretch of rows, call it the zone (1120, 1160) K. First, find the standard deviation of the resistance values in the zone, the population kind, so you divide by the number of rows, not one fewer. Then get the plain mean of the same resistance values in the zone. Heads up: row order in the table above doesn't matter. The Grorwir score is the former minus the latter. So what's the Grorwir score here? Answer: -459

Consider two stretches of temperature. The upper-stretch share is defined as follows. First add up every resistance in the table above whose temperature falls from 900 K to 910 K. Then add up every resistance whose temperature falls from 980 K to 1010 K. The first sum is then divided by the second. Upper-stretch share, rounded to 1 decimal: 0.3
